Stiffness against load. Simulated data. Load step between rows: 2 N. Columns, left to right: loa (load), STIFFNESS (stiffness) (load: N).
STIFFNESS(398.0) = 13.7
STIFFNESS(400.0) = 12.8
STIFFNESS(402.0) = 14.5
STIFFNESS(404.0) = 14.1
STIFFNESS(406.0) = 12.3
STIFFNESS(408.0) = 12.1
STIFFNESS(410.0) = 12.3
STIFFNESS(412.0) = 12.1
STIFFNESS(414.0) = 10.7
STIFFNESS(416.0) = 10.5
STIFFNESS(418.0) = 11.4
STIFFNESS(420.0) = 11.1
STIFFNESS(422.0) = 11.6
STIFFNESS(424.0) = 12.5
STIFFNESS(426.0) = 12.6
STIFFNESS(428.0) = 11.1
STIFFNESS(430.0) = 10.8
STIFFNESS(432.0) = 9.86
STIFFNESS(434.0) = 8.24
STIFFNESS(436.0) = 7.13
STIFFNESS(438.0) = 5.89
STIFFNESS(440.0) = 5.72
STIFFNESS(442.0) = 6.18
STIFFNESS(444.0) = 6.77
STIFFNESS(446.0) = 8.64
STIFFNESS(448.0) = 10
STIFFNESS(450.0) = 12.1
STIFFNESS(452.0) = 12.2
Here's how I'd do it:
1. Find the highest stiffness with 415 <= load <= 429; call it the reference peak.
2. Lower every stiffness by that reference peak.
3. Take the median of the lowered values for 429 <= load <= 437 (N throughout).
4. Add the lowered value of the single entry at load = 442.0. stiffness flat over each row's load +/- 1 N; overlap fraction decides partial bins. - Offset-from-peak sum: -10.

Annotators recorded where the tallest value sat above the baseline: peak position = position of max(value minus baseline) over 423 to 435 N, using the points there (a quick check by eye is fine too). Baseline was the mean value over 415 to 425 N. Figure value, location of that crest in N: 426.0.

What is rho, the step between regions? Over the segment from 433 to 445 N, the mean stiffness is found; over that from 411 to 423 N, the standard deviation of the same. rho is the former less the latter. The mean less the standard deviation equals 6.1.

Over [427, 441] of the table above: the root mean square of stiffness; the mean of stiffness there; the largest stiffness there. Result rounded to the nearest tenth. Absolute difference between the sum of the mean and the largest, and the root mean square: 10.8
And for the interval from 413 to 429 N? 12.6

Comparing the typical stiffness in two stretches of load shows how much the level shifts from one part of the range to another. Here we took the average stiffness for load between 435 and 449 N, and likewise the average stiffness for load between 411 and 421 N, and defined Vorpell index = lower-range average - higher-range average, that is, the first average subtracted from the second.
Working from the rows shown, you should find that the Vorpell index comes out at 4.0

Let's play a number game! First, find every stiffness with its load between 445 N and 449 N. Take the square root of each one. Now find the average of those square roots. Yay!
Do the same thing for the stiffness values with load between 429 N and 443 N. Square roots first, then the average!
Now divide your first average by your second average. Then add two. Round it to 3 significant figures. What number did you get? 3.11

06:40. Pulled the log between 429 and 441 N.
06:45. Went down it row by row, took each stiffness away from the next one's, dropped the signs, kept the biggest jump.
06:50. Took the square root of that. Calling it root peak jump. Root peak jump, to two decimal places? 1.27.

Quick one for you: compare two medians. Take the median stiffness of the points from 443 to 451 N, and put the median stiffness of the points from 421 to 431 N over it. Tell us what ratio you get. 1.24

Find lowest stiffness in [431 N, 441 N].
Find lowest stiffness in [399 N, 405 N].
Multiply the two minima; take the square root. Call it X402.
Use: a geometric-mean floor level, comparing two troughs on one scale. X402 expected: 8.6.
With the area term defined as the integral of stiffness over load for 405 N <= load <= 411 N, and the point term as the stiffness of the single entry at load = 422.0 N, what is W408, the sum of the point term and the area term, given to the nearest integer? 85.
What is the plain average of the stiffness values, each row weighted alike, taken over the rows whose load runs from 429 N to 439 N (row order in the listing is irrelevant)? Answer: 8.4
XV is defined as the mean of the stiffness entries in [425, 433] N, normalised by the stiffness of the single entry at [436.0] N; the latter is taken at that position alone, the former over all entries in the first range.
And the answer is 1.56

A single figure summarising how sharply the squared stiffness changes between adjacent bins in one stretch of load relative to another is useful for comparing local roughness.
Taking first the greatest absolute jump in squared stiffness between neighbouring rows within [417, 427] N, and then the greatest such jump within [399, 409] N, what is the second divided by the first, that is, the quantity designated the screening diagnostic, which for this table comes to 2.19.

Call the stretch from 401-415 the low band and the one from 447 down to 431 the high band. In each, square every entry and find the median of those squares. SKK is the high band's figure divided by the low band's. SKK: 0.319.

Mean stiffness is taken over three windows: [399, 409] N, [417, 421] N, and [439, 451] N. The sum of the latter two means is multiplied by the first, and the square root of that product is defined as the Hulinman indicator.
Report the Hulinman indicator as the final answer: 16.0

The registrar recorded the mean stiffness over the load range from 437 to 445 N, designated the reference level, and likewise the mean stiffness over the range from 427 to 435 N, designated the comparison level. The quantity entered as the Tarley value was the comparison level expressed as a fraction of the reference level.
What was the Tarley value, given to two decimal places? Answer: 1.63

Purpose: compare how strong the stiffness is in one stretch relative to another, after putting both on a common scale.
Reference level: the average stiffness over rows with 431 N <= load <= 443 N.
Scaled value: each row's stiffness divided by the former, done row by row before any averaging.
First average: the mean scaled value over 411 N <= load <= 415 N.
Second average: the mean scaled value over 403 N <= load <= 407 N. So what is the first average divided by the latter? 0.9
